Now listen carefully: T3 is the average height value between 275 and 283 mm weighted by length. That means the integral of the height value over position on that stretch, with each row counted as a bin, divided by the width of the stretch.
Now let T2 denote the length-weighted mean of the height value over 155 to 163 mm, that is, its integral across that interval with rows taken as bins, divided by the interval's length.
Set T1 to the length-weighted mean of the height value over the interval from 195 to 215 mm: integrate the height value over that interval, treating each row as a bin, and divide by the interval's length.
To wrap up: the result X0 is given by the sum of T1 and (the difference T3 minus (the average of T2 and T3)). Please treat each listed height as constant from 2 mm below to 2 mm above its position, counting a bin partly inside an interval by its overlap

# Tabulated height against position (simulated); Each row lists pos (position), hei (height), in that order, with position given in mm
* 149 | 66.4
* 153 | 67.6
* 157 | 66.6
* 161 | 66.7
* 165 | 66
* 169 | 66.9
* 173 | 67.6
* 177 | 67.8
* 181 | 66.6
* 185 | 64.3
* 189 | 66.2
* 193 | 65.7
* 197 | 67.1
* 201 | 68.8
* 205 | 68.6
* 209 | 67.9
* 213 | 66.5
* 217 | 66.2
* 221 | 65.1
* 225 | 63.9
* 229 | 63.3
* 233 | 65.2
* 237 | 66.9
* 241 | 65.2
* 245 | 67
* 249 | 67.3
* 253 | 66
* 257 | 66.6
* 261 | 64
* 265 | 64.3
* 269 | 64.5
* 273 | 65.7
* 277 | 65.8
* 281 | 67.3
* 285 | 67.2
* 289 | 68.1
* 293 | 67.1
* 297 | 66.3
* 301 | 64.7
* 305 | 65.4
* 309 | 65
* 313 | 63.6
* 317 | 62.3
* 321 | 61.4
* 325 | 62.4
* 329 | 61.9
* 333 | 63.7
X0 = 67.7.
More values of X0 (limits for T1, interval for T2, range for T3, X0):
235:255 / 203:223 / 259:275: 65.4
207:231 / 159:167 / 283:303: 65.6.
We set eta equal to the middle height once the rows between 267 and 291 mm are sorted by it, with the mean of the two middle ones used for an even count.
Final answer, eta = 66.5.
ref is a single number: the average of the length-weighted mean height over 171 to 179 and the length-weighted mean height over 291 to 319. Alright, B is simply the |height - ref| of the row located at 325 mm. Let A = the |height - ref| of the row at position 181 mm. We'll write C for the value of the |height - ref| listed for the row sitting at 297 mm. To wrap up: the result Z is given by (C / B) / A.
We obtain 0.0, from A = 0.29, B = 3.9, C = 0.0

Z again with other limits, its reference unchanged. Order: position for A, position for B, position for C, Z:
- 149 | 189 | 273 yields 61.0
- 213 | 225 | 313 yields 5.8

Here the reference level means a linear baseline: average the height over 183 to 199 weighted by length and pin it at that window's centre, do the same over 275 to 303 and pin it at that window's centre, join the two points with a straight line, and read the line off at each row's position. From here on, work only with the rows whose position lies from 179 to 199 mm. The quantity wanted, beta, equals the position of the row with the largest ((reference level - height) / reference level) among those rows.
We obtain 185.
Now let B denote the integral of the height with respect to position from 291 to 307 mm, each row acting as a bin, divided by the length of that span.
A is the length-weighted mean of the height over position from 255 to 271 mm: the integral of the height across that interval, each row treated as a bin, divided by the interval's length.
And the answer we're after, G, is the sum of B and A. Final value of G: 131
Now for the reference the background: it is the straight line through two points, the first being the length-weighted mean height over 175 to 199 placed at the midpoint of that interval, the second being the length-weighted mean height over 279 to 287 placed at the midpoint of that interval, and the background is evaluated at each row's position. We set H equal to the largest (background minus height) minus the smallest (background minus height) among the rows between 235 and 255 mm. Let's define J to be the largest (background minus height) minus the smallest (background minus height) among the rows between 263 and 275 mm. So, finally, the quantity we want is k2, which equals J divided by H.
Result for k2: 0.7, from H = 2.0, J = 1.32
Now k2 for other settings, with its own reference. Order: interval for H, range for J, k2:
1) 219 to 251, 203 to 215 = 0.6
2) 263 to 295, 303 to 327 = 1.2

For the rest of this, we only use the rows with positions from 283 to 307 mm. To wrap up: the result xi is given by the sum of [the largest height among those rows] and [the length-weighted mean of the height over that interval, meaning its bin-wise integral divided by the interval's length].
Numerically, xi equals 134.6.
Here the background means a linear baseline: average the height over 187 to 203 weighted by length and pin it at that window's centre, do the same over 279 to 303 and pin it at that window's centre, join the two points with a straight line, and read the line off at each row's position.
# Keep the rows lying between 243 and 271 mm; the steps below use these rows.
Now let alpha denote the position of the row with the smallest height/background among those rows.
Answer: 261 mm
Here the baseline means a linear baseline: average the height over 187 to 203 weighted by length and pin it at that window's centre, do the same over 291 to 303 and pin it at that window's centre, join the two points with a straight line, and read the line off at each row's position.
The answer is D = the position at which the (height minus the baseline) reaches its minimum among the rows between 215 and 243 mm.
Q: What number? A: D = 229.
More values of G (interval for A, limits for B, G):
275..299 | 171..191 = 133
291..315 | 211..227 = 131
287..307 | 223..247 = 132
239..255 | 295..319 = 131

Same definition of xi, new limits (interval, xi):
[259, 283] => 132.6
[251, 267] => 131.8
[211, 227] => 131.9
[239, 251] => 133.8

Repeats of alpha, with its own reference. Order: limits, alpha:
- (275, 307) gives 301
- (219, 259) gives 229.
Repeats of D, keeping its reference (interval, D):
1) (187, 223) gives 221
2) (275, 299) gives 277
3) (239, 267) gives 261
